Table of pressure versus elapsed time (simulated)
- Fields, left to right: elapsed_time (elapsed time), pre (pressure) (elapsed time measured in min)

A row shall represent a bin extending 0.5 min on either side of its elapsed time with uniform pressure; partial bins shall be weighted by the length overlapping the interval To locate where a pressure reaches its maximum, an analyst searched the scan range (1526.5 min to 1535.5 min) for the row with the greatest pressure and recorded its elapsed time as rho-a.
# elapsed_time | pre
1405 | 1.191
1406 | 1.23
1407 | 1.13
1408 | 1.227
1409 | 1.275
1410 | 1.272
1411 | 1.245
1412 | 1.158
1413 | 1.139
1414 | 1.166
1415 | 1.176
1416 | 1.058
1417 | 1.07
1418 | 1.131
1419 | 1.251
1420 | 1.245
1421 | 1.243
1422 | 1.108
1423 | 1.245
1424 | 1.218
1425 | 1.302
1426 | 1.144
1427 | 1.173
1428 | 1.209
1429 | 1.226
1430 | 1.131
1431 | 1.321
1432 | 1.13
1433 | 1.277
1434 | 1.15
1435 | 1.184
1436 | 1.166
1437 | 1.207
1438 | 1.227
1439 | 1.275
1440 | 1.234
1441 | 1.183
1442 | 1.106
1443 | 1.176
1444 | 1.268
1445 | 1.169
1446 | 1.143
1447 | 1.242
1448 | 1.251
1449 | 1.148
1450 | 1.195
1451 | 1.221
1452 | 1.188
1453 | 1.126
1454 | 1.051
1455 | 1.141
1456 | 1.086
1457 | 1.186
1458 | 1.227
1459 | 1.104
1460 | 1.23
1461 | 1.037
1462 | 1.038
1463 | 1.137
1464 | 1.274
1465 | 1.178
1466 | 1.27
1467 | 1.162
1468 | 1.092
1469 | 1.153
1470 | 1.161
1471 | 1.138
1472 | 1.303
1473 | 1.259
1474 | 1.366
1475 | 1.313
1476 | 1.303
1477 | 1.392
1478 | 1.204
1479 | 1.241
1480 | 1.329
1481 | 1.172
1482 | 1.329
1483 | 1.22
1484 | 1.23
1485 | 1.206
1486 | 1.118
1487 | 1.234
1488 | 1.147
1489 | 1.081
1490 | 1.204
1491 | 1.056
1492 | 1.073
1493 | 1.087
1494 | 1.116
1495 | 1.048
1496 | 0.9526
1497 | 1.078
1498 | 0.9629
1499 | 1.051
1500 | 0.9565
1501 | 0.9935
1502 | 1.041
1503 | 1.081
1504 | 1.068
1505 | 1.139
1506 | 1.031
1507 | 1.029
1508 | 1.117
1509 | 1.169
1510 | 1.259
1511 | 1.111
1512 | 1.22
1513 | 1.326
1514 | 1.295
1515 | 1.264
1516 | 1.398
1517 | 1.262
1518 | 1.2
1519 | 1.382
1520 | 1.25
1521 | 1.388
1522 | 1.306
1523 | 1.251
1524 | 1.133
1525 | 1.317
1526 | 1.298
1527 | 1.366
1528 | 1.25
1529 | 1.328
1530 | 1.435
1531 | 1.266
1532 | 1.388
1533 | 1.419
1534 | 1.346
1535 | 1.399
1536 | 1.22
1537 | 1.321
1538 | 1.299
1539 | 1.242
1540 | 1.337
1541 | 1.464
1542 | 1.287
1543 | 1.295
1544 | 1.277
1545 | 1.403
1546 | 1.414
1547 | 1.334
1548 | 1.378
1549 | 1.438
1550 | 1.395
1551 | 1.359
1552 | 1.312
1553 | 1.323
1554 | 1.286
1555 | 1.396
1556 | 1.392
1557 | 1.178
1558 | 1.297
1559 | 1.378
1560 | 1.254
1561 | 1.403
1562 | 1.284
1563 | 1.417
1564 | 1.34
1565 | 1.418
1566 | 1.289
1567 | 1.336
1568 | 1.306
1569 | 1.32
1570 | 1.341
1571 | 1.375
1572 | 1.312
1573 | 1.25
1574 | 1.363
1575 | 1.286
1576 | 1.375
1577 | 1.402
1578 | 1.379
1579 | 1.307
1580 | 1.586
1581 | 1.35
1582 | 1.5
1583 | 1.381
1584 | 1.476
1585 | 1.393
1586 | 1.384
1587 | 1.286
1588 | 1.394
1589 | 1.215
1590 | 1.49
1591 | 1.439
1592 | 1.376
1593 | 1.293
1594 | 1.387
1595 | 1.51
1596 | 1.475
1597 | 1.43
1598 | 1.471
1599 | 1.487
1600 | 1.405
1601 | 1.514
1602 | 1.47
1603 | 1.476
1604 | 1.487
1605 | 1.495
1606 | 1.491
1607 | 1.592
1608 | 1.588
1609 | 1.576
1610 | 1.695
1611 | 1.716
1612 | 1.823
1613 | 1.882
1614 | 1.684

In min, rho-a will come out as 1530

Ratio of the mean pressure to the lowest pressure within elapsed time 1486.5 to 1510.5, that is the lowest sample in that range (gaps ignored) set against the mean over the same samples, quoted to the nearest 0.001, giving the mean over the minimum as 1.136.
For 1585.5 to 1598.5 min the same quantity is 1.149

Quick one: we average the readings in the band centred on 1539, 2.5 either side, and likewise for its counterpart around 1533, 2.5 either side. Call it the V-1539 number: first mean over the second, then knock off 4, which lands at -3.02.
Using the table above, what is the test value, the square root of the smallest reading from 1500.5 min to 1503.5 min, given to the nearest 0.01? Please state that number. 1.00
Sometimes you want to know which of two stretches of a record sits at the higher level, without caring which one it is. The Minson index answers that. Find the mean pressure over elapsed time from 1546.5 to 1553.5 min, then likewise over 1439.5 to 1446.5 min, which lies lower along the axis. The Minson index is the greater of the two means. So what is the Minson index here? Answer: 1.36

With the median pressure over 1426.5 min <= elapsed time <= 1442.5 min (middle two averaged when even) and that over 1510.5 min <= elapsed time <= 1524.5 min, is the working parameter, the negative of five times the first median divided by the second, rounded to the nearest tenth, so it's -4.7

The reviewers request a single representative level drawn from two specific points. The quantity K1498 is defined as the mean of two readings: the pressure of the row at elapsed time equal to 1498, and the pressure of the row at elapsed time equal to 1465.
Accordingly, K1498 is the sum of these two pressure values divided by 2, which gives 1.07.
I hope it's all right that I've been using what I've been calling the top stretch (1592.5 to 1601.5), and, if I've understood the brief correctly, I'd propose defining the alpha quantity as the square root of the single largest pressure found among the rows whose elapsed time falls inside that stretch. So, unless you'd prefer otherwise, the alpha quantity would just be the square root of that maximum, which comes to 1.23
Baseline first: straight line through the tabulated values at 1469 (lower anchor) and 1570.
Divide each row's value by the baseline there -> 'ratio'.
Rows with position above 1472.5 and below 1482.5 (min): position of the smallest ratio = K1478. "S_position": 1481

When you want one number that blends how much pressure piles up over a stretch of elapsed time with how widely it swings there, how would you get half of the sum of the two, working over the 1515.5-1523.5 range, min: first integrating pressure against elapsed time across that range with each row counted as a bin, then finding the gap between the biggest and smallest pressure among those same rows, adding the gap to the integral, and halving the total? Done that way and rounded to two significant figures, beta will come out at 5.3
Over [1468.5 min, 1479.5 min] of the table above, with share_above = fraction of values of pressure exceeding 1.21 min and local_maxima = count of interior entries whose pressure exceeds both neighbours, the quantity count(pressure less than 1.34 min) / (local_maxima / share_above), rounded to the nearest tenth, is 1.4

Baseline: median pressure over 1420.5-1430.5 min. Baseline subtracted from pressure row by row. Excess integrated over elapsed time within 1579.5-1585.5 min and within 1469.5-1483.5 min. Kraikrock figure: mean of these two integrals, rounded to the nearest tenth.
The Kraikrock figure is 1.1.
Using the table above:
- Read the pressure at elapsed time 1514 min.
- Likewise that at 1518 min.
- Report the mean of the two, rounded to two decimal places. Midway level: 1.25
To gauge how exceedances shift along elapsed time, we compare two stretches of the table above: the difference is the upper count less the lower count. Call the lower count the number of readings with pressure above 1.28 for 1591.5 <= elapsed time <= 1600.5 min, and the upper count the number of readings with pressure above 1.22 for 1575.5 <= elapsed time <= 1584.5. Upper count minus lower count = 0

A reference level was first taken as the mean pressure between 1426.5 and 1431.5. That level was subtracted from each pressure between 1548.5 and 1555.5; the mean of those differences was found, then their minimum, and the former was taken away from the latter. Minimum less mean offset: -0.072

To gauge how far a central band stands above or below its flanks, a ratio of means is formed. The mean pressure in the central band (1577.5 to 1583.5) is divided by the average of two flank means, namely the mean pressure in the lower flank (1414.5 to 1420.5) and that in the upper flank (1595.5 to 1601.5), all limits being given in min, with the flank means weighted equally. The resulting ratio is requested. 1.08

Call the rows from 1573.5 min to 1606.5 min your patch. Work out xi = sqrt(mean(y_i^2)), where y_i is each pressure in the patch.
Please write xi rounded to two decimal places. 1.42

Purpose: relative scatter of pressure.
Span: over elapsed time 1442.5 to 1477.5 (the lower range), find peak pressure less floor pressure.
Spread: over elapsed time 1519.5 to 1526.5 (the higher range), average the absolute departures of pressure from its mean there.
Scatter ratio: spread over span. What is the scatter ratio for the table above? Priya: 0.16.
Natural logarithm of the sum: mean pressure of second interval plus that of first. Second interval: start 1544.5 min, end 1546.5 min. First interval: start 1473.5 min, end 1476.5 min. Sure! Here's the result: 1.01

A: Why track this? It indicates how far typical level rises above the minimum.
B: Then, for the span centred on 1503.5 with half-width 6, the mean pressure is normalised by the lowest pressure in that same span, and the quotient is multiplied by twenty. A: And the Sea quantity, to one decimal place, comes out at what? 22.0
